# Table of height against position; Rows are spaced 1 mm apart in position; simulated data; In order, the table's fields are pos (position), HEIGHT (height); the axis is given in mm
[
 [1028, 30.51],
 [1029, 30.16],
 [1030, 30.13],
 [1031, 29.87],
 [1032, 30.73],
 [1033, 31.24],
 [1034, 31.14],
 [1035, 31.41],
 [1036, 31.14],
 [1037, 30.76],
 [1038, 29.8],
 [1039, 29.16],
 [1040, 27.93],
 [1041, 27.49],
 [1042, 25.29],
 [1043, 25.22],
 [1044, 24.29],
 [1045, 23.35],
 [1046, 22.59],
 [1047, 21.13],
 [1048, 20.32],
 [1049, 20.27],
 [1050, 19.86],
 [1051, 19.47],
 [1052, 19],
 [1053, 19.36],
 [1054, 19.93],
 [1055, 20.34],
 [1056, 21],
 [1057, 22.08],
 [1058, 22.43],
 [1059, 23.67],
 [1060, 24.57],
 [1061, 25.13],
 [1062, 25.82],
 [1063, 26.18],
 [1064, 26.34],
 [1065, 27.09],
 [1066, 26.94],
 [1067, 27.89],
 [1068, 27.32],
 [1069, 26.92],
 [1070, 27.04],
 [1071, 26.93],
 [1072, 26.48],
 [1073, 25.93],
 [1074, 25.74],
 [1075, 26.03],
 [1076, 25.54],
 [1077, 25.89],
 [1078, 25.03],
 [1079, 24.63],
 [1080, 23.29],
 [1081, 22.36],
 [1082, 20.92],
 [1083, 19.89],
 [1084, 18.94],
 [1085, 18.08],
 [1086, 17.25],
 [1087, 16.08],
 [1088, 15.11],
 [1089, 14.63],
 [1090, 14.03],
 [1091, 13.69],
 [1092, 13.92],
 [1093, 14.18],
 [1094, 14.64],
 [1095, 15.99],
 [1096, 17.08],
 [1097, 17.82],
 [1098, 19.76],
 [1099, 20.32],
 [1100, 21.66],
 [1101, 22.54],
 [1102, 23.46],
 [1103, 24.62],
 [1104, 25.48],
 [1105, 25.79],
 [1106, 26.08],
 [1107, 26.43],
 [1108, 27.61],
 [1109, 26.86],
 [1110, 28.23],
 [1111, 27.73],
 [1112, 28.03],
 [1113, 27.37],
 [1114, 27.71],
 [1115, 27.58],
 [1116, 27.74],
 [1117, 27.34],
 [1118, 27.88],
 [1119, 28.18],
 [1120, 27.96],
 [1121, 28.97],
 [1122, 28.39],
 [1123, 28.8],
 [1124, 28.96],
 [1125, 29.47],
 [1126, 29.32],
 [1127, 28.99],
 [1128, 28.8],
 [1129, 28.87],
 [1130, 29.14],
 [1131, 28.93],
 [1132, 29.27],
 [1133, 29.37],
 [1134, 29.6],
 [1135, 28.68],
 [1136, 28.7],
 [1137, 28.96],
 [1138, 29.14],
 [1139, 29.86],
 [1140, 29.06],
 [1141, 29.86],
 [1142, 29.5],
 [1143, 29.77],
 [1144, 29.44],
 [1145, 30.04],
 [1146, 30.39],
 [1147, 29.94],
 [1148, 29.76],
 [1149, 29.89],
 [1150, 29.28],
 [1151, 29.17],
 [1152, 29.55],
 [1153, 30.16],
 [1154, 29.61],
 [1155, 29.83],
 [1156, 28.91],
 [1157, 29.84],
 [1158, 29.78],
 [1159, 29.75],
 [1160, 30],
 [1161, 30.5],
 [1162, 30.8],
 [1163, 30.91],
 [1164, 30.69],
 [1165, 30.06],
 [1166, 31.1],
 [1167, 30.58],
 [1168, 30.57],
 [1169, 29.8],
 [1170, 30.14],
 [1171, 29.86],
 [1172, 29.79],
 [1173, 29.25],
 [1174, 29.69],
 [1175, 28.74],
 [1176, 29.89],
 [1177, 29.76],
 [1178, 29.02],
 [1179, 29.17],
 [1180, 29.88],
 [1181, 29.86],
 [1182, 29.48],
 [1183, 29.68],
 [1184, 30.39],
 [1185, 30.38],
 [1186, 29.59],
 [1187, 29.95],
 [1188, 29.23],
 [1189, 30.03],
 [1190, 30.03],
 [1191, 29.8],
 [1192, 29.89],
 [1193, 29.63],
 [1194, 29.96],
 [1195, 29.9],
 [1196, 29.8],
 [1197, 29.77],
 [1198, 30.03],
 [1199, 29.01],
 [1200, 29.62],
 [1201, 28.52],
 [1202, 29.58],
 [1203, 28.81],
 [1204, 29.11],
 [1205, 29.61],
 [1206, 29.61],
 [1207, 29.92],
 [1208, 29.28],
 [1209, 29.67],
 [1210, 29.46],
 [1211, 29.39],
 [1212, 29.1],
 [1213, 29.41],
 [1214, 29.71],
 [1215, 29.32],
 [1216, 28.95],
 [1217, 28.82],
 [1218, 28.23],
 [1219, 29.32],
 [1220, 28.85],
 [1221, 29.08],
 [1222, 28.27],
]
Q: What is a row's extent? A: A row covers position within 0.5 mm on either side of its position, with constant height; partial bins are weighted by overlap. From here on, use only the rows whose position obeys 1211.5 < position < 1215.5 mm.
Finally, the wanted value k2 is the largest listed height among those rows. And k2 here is 29.71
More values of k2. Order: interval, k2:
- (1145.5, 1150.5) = 30.39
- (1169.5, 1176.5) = 30.14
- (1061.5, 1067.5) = 27.89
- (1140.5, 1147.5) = 30.39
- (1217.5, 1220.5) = 29.32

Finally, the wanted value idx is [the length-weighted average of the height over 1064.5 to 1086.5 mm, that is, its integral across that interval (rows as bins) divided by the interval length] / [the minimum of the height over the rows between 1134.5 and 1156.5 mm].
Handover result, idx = 0.85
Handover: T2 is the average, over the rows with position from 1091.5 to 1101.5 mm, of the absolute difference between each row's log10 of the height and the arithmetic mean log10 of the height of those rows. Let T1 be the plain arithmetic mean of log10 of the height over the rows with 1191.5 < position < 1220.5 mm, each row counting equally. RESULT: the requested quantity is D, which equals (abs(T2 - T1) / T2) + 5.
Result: 27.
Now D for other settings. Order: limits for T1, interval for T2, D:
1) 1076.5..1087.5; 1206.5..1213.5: 475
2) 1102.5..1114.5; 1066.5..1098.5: 19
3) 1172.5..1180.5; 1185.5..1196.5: 583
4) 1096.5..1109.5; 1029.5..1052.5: 24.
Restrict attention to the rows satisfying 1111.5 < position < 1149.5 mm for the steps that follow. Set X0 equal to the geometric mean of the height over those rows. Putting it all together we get 28.9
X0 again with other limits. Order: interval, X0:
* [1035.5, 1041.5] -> 29.3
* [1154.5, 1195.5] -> 29.9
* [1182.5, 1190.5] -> 29.9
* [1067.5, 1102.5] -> 20.3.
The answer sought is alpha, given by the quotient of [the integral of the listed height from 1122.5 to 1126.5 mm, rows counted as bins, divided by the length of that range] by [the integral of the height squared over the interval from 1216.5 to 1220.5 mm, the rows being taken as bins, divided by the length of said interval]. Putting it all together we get 0.035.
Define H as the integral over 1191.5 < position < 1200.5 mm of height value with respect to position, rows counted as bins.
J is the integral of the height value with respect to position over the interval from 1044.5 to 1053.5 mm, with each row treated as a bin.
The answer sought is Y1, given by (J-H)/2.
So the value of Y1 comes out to -41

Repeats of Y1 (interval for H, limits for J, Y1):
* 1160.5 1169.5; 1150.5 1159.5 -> -4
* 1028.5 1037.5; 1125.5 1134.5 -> -7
